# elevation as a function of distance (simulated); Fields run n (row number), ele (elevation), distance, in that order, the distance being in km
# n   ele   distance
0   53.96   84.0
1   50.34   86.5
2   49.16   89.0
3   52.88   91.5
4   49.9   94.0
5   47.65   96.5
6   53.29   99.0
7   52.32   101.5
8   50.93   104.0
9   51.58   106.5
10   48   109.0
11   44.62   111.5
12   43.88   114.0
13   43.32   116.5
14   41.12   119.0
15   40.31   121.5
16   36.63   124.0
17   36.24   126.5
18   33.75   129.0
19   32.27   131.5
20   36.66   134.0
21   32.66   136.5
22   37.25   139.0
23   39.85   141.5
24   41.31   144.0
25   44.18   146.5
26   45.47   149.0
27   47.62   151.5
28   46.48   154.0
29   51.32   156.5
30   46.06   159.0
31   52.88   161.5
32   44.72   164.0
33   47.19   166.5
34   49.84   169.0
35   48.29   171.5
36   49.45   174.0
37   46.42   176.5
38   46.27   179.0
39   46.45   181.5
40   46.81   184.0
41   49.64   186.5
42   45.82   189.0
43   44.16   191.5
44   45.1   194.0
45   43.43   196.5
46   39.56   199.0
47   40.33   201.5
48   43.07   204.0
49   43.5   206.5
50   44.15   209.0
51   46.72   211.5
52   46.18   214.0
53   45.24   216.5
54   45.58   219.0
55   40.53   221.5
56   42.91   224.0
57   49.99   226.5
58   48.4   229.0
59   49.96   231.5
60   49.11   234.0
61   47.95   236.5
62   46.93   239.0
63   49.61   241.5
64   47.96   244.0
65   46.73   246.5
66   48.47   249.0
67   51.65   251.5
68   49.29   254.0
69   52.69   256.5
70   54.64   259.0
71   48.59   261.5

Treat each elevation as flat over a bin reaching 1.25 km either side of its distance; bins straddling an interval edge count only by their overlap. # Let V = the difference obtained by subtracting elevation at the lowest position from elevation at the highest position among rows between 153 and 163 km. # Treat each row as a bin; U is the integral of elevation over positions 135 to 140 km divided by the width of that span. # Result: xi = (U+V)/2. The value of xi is 21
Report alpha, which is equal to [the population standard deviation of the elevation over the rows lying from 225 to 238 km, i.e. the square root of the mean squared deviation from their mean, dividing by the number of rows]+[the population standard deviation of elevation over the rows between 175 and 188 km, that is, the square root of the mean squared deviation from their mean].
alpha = 2.1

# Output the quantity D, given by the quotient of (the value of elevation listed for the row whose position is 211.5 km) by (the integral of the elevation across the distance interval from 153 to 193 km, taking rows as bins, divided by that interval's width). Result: 0.98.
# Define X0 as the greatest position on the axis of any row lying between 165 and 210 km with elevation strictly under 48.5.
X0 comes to 209.0 km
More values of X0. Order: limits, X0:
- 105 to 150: 149.0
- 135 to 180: 179.0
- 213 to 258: 249.0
